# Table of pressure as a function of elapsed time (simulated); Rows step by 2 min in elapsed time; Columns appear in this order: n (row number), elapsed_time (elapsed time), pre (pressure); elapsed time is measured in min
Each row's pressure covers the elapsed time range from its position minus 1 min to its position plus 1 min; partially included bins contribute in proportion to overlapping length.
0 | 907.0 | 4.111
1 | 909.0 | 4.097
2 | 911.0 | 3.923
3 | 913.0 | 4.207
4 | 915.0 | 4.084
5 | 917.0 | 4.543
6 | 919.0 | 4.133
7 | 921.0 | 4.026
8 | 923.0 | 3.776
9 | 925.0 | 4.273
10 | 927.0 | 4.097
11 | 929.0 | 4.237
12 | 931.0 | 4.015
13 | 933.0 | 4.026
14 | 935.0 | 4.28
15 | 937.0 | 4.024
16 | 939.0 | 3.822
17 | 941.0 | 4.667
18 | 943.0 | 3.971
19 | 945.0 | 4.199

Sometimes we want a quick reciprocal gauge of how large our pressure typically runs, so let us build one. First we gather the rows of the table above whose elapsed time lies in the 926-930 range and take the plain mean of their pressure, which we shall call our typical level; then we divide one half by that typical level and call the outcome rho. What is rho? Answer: 0.120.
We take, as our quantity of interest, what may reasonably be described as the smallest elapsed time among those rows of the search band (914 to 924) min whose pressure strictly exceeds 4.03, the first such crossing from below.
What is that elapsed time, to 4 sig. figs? 915.0 min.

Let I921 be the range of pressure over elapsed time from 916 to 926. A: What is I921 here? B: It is 0.8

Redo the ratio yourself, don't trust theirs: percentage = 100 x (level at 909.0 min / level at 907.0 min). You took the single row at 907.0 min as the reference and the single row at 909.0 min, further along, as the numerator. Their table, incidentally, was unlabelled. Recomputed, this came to 100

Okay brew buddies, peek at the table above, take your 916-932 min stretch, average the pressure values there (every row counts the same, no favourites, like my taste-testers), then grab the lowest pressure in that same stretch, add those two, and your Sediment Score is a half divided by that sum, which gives 0.0632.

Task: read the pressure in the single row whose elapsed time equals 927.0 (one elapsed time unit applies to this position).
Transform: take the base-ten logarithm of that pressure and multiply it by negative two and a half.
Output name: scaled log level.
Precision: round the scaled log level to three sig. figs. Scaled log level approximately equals -1.53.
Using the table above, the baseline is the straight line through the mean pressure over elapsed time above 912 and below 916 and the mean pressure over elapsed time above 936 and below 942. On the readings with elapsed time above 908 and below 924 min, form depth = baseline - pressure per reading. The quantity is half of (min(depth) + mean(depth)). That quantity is -0.17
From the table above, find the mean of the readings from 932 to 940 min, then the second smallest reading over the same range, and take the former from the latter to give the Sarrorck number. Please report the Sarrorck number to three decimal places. -0.014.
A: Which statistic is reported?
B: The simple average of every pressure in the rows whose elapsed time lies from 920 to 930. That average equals 4.08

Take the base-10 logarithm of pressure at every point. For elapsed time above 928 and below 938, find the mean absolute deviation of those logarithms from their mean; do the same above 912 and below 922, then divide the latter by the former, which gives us 1.2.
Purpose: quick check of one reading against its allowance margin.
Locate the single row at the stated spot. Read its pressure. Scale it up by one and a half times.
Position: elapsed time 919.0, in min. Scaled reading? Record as 6.20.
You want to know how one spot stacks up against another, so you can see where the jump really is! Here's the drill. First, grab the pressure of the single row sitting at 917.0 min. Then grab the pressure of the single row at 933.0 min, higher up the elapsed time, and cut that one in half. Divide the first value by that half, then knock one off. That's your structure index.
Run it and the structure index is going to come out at 1.26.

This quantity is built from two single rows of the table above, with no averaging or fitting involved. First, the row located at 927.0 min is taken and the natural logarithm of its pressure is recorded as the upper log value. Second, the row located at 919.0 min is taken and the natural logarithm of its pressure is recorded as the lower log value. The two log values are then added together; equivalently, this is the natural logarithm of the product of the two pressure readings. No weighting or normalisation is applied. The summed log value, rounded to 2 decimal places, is 2.83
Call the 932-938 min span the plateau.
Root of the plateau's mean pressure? 2.03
